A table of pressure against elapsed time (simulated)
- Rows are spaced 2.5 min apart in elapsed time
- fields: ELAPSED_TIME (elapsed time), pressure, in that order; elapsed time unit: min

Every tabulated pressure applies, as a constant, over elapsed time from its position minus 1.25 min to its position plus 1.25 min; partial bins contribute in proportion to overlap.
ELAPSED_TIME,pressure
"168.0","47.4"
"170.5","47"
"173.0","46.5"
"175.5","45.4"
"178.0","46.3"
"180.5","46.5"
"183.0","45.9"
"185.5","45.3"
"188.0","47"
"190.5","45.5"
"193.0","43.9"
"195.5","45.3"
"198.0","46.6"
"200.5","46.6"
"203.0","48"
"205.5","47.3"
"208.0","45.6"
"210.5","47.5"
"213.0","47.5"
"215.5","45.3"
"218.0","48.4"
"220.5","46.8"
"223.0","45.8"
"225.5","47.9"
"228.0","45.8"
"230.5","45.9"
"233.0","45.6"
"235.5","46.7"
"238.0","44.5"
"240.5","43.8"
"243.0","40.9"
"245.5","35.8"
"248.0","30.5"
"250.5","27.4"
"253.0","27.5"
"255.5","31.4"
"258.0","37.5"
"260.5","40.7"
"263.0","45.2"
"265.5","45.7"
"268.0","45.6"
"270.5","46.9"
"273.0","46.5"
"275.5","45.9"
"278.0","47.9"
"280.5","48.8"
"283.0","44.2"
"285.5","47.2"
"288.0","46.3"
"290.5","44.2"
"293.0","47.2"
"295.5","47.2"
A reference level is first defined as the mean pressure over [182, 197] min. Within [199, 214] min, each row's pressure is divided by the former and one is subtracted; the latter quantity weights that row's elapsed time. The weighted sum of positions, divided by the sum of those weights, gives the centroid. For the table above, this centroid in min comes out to 206.9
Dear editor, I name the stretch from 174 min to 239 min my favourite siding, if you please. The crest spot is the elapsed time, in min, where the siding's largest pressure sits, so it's 218.0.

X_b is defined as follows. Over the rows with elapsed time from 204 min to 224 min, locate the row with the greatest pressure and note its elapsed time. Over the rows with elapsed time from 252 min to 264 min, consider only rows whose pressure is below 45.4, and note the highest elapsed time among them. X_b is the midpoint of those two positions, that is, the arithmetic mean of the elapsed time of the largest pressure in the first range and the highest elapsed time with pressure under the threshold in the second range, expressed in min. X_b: 240.5 min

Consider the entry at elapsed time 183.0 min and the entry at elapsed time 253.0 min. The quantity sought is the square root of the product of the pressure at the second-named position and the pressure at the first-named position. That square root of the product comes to 35.5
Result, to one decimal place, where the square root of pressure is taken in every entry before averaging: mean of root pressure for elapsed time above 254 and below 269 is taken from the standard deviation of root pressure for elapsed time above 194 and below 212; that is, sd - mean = -6.3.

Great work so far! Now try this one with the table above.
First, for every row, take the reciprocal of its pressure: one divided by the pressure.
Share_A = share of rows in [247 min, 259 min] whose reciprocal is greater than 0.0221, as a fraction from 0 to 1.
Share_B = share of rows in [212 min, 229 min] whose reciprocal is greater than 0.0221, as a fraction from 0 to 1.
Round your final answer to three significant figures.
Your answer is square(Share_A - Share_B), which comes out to 1.00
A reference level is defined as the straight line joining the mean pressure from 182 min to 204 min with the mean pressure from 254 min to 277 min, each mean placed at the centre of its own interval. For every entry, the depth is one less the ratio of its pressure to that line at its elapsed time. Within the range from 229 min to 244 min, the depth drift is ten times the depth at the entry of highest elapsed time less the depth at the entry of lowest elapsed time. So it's 1.0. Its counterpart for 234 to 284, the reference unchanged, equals 0.1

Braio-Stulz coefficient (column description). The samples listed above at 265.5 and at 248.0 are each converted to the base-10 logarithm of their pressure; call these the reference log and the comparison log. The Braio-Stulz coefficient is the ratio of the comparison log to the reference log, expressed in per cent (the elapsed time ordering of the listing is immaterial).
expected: 89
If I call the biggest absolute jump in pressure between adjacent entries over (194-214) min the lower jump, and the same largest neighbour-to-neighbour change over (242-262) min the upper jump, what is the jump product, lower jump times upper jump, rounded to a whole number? 12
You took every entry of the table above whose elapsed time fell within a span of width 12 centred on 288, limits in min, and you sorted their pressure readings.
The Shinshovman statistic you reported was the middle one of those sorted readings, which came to 46.3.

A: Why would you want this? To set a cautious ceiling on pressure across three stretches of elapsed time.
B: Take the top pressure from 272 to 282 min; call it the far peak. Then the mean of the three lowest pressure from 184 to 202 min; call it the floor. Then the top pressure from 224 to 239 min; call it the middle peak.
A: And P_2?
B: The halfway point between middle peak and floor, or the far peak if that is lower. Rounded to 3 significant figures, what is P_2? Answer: 46.4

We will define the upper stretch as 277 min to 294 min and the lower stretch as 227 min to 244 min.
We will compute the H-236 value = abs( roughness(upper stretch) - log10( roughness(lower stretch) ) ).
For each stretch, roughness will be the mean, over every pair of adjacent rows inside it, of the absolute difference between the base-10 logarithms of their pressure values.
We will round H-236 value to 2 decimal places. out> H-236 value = 1.95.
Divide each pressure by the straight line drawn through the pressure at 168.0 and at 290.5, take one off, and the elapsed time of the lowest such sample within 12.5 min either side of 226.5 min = 238.0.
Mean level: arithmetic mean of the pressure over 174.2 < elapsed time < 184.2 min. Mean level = 46.0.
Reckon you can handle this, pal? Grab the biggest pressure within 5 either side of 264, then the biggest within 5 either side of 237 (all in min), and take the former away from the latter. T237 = 1.0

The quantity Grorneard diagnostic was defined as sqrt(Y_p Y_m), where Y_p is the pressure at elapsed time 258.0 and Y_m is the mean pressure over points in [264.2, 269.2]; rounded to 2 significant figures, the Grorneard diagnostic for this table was 41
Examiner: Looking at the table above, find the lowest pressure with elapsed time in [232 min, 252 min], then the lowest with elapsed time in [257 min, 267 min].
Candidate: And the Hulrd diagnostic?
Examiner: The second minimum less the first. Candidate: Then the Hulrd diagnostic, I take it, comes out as 10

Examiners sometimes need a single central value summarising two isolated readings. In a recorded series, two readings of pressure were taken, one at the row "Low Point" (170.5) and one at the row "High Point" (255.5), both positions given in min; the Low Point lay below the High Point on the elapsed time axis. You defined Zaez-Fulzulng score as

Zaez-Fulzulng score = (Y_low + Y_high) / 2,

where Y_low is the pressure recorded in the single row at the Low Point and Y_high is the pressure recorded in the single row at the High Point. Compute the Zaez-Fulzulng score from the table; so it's 39.2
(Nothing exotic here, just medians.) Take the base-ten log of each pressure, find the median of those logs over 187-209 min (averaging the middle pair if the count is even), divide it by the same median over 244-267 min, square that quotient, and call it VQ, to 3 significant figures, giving 1.15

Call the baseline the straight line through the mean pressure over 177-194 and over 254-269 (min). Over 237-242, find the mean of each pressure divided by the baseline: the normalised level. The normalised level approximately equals 1.04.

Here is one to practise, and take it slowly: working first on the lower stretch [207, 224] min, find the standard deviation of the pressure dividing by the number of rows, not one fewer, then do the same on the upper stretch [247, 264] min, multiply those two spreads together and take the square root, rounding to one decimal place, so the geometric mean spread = 2.6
